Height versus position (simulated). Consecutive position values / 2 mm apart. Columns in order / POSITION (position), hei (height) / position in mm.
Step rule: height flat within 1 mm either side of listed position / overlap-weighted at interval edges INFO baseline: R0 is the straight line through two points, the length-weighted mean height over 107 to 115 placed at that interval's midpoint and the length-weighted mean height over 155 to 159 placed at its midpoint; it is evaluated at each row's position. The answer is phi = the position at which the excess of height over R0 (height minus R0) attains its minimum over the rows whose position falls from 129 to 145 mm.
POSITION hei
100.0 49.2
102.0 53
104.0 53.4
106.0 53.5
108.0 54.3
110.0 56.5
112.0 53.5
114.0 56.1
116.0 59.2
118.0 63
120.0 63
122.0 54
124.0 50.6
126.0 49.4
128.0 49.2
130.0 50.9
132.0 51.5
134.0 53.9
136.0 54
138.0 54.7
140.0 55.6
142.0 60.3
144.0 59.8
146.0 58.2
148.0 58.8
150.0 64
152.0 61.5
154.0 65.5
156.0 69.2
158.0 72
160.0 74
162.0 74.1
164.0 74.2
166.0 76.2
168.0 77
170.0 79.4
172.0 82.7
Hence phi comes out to 132.0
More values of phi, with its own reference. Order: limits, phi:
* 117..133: 128.0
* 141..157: 148.0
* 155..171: 156.0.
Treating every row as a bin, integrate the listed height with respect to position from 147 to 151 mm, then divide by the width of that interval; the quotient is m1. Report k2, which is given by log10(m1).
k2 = 1.79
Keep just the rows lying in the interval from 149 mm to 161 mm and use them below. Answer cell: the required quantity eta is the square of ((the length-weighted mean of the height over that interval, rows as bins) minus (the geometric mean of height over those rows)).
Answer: 0.021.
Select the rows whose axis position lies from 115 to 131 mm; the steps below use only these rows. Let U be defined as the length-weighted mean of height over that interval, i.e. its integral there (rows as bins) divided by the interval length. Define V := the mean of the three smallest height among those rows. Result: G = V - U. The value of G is -5.2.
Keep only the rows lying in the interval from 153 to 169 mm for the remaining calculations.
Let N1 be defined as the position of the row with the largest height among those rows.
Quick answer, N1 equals 168.0 mm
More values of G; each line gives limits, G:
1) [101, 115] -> -1.0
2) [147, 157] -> -2.4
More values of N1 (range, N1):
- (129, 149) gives 142.0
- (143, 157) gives 156.0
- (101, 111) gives 110.0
